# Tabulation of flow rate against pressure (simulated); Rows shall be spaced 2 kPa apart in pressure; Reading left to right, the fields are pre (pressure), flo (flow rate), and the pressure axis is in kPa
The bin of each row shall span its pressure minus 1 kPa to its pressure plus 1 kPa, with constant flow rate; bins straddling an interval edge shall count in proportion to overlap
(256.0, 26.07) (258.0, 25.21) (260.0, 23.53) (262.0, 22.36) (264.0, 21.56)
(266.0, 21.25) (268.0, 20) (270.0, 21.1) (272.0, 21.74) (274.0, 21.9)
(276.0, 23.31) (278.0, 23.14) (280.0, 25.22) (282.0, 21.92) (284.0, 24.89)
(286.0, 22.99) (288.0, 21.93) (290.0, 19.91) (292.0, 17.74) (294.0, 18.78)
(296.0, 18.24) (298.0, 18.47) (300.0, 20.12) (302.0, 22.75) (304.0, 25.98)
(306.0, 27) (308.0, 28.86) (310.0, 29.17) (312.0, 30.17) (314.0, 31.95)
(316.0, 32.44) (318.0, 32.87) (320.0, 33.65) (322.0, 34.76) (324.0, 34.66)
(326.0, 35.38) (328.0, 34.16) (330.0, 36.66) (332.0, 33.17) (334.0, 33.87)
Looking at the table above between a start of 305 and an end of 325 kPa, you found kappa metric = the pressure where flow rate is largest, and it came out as 322.0 kPa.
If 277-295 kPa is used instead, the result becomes 280.0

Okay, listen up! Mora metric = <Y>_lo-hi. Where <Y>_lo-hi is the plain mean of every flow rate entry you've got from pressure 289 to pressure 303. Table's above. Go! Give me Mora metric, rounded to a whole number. 19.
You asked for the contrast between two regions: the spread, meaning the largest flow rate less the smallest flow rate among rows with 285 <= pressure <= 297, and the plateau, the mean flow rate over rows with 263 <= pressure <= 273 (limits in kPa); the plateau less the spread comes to 15.9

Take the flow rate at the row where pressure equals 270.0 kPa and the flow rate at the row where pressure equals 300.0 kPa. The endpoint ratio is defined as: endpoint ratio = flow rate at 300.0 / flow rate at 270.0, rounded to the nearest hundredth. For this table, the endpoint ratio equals 0.95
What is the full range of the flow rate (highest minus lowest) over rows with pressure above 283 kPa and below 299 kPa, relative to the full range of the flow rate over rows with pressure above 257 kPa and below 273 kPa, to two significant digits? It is 1.4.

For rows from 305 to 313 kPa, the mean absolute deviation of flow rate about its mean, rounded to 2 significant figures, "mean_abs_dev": 0.90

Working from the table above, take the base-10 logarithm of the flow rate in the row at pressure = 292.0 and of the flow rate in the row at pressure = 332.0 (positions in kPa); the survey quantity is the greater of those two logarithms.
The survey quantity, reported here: 1.52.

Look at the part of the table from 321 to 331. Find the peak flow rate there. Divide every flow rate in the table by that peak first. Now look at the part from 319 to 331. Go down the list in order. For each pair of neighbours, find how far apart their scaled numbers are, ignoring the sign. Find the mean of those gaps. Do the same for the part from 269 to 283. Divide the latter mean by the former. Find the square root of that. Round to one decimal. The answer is 1.1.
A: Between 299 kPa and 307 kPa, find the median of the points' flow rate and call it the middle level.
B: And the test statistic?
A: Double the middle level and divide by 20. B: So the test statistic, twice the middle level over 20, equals 2.44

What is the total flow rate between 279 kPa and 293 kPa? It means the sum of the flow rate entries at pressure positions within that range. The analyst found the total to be 155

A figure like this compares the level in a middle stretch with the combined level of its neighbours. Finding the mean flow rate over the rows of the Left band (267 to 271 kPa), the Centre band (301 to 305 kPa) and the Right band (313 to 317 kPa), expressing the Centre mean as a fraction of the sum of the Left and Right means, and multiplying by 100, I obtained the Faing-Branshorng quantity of 46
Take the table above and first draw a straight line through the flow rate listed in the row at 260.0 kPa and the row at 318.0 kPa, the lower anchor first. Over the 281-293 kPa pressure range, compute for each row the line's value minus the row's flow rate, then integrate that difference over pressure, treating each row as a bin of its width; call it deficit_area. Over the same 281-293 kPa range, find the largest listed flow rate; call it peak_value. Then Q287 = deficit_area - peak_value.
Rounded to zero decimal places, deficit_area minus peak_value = 51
